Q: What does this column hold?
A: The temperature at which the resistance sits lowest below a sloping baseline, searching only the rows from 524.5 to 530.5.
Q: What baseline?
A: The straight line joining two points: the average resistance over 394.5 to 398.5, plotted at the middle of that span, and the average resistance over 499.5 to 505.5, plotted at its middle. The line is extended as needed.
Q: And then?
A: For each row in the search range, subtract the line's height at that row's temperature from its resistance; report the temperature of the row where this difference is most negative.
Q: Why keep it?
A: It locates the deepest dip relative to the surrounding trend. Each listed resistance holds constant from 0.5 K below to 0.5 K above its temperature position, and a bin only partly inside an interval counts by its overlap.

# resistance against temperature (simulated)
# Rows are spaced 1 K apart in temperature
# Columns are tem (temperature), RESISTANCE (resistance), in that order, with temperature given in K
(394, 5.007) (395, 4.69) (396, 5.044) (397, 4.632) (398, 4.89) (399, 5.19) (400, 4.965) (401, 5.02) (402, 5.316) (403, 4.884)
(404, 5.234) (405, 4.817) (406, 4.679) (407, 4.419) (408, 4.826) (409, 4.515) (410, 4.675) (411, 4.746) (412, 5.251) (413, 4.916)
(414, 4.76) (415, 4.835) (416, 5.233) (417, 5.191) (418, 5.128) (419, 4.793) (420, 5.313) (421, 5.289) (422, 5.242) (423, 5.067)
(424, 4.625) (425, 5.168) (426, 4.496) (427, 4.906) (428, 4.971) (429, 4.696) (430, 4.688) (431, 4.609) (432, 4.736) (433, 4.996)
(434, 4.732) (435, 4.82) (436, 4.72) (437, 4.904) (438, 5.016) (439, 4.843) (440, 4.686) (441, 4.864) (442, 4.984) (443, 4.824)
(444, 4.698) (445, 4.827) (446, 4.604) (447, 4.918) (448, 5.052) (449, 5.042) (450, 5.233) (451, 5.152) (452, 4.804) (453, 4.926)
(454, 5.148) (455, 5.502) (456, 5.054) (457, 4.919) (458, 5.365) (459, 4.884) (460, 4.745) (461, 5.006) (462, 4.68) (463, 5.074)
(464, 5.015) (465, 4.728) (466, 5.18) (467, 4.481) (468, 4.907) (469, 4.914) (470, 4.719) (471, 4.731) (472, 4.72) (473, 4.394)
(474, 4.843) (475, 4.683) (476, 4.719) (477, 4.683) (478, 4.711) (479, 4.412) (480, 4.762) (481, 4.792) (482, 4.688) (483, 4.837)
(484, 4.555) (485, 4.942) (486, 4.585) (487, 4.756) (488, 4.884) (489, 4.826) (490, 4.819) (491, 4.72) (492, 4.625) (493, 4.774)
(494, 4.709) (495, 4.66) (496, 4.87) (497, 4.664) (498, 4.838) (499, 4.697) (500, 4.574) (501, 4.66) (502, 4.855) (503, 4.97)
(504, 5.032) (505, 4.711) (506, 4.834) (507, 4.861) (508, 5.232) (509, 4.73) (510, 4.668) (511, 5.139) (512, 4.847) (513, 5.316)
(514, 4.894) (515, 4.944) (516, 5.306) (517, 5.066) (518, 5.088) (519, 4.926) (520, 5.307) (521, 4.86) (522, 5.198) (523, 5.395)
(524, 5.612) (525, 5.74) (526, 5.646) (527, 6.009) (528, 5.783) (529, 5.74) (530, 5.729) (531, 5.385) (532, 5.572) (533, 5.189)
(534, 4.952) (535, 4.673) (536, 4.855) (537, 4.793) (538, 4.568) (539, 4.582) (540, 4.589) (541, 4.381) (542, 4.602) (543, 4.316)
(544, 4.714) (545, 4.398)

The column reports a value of 526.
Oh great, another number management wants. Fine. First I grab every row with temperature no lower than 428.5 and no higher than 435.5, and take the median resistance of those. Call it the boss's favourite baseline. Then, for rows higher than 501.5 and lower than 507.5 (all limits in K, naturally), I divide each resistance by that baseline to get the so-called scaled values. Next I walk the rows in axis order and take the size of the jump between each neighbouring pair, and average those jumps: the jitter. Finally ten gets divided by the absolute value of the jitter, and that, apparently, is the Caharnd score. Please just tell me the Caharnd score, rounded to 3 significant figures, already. 365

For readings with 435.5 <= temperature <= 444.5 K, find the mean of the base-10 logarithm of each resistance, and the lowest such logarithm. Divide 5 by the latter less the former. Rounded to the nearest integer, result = -365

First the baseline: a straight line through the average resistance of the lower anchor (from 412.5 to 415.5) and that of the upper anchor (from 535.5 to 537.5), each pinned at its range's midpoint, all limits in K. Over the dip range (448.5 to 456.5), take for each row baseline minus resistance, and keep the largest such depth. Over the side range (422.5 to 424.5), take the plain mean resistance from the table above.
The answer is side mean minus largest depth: 4.8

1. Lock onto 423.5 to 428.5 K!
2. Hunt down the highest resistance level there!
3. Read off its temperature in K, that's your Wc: 425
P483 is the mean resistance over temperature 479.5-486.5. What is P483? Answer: 4.74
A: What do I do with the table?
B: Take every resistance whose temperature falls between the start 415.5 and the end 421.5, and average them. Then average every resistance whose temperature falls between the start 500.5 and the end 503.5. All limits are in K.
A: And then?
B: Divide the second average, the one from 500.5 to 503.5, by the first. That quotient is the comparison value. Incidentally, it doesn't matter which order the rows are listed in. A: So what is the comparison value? 0.94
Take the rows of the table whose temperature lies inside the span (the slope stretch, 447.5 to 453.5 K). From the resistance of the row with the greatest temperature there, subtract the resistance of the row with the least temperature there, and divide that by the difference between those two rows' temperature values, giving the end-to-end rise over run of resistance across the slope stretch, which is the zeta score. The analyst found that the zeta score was -0.025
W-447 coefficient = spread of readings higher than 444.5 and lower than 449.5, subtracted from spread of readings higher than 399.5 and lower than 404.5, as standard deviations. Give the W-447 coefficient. 0.00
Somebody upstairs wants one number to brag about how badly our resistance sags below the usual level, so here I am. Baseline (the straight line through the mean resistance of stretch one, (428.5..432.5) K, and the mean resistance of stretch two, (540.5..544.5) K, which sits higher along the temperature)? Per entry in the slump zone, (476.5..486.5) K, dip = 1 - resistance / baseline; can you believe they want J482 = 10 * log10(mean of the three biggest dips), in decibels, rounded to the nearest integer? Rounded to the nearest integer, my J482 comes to -18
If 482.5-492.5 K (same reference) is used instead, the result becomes -32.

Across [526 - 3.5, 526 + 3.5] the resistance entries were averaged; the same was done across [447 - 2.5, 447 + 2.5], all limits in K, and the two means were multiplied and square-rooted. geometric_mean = 5.28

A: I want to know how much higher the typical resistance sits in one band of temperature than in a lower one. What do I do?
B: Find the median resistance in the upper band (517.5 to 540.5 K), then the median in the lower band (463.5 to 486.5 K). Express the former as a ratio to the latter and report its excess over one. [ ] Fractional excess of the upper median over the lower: 0.101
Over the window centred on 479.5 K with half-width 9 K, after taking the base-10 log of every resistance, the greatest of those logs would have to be 0.694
